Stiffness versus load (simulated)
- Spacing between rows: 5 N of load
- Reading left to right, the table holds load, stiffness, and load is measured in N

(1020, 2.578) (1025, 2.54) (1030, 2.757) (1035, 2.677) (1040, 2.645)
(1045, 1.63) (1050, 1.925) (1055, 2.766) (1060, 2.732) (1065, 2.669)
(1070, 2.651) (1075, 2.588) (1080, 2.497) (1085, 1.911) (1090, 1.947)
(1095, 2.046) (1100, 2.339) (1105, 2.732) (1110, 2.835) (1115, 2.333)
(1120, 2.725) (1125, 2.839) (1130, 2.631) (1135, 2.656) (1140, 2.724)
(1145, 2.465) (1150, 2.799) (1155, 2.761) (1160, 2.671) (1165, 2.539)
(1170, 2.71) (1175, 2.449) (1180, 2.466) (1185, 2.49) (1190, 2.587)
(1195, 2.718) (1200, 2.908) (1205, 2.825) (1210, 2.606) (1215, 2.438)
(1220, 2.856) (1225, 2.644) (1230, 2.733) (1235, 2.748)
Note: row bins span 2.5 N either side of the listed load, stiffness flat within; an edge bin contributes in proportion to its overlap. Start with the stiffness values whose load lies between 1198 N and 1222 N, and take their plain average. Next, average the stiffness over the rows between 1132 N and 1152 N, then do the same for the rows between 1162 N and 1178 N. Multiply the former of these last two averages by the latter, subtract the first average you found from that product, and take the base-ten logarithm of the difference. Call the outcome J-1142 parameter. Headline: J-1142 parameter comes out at 0.613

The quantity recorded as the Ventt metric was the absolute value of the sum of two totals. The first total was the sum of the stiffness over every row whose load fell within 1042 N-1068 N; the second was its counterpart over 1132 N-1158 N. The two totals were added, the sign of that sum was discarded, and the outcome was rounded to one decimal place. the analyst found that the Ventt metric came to 25.1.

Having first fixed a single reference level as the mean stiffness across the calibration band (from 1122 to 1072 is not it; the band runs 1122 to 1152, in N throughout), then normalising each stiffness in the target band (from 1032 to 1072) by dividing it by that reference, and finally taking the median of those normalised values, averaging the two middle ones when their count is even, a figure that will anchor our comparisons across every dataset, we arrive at 0.99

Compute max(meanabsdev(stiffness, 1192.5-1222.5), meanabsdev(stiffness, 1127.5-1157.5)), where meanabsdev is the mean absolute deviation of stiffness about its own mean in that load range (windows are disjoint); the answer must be 0.14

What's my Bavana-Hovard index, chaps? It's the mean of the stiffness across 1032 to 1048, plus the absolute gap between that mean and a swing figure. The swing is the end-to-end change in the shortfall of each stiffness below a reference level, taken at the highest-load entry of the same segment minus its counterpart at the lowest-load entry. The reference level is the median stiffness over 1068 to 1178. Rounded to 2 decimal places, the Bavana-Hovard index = 3.59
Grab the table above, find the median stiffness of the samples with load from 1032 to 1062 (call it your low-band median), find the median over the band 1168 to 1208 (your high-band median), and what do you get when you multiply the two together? 7.0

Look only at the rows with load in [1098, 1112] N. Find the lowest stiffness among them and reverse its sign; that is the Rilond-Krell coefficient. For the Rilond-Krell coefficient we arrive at -2.3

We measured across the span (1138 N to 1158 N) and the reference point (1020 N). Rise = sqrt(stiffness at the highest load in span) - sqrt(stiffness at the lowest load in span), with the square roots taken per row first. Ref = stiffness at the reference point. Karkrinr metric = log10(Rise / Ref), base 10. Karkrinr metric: -2.4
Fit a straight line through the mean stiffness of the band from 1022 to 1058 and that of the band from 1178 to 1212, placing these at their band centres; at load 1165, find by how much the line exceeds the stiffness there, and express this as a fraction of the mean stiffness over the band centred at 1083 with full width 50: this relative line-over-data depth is 0.03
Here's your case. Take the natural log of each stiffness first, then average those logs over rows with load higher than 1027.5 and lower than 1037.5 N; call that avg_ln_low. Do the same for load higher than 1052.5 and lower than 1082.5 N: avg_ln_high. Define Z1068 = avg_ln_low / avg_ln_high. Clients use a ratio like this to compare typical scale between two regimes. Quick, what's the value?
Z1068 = 1.03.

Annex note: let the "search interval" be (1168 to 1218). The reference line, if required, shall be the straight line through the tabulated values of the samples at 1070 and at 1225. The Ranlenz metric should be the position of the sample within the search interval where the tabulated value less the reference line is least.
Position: 1215 N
